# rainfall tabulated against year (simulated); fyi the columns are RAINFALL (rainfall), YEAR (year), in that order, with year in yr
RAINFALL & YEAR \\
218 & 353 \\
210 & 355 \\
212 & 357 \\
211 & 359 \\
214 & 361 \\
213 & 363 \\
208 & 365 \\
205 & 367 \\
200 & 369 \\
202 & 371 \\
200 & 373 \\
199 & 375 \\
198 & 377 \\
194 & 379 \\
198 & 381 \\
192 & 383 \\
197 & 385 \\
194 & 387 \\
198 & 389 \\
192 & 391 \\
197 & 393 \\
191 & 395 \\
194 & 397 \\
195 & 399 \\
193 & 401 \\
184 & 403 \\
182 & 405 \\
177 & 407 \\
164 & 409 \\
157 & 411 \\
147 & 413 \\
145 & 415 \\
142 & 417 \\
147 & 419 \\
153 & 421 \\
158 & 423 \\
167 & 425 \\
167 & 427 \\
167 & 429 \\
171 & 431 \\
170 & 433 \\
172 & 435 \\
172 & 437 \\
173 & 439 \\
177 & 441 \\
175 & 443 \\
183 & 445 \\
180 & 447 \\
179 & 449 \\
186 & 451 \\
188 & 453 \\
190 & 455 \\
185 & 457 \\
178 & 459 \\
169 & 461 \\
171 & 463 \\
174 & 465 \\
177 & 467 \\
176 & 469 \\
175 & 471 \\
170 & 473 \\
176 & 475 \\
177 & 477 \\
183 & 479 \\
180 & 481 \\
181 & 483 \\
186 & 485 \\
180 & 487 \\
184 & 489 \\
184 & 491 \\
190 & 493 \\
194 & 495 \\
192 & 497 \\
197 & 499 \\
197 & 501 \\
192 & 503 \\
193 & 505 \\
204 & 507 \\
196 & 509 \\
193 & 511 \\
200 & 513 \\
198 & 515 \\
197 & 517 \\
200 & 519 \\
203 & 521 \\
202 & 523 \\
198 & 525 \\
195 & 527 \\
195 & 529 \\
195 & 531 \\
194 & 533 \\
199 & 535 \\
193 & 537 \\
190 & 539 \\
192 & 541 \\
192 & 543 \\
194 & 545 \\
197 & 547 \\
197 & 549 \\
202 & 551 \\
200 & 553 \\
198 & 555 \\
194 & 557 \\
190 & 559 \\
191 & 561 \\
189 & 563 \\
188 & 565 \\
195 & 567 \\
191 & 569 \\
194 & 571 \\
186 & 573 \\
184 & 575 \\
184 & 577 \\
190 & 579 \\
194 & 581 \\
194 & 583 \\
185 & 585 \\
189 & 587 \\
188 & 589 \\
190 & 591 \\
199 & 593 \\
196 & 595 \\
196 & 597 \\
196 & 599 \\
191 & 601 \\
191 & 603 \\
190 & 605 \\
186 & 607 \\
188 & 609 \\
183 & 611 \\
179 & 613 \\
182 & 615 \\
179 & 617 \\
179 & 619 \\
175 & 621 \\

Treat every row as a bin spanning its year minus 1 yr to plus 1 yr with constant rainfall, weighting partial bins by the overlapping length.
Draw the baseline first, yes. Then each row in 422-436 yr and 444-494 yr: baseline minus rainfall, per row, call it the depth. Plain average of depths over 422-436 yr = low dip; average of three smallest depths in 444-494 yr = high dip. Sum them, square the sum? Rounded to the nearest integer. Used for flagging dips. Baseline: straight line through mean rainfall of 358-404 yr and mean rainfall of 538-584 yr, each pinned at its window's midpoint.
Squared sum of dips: 1290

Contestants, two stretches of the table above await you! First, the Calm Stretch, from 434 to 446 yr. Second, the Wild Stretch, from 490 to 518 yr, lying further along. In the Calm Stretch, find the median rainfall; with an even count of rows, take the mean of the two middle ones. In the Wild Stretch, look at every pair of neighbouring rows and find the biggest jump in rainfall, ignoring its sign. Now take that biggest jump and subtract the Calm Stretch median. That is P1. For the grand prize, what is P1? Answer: -163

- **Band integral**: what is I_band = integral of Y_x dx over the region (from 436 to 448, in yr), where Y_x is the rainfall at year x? 2120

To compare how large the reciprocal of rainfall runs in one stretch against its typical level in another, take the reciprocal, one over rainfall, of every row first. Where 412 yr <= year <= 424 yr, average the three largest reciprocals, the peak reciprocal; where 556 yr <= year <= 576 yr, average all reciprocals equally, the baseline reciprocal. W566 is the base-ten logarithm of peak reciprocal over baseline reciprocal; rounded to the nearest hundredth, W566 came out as 0.12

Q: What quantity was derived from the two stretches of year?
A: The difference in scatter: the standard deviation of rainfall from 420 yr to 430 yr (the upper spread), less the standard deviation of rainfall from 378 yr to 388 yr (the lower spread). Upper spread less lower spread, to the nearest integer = 4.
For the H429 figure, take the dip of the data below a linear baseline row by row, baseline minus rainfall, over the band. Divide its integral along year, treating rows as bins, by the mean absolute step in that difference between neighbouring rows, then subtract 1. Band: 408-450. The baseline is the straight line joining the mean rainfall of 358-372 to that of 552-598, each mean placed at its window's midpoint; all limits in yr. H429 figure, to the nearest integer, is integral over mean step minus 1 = 428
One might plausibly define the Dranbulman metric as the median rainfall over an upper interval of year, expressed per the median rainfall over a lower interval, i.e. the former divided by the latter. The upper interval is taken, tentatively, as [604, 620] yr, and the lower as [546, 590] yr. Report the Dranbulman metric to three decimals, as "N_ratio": 0.955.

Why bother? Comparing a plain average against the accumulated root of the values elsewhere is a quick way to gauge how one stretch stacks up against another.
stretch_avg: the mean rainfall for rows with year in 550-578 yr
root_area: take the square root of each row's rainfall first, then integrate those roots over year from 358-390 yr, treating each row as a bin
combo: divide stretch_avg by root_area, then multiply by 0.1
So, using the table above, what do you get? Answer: 0.042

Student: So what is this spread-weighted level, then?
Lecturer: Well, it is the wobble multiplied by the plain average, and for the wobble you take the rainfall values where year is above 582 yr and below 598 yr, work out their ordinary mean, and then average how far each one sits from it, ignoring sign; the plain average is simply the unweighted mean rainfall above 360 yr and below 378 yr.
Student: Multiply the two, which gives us 843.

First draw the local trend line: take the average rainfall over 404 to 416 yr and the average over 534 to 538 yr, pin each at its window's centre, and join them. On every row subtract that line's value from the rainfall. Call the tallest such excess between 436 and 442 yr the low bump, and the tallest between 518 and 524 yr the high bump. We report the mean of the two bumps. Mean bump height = 9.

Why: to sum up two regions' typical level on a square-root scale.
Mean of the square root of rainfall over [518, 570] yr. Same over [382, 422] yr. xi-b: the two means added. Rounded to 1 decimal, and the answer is 27.3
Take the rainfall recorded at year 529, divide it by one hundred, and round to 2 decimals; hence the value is 1.95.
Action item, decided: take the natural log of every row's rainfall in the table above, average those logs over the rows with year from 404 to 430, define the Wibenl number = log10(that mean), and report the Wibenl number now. 0.7049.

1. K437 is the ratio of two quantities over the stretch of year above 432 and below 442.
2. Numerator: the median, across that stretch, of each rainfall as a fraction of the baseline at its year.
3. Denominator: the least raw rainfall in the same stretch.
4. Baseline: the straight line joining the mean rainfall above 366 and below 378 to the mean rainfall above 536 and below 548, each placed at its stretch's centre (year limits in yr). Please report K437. 0.0051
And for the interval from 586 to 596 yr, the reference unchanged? 0.0053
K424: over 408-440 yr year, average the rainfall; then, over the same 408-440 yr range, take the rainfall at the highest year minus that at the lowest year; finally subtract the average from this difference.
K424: -152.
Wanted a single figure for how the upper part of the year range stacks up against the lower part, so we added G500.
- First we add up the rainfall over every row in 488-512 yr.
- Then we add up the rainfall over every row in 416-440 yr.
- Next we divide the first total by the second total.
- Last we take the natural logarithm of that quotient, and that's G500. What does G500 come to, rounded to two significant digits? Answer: 0.17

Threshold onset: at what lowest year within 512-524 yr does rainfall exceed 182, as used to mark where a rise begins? 513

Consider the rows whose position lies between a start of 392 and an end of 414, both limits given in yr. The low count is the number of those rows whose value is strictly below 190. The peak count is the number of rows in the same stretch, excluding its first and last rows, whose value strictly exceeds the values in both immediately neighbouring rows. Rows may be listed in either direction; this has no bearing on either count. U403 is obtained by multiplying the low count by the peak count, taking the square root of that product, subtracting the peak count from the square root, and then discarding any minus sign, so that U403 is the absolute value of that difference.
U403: 1.45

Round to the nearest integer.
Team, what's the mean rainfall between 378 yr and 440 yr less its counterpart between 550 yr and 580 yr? -16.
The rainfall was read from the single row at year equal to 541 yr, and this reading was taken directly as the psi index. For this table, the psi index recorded 192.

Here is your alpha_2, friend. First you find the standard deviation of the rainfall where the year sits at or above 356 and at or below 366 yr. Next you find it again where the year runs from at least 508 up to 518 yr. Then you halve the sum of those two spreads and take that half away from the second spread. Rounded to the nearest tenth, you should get 0.1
